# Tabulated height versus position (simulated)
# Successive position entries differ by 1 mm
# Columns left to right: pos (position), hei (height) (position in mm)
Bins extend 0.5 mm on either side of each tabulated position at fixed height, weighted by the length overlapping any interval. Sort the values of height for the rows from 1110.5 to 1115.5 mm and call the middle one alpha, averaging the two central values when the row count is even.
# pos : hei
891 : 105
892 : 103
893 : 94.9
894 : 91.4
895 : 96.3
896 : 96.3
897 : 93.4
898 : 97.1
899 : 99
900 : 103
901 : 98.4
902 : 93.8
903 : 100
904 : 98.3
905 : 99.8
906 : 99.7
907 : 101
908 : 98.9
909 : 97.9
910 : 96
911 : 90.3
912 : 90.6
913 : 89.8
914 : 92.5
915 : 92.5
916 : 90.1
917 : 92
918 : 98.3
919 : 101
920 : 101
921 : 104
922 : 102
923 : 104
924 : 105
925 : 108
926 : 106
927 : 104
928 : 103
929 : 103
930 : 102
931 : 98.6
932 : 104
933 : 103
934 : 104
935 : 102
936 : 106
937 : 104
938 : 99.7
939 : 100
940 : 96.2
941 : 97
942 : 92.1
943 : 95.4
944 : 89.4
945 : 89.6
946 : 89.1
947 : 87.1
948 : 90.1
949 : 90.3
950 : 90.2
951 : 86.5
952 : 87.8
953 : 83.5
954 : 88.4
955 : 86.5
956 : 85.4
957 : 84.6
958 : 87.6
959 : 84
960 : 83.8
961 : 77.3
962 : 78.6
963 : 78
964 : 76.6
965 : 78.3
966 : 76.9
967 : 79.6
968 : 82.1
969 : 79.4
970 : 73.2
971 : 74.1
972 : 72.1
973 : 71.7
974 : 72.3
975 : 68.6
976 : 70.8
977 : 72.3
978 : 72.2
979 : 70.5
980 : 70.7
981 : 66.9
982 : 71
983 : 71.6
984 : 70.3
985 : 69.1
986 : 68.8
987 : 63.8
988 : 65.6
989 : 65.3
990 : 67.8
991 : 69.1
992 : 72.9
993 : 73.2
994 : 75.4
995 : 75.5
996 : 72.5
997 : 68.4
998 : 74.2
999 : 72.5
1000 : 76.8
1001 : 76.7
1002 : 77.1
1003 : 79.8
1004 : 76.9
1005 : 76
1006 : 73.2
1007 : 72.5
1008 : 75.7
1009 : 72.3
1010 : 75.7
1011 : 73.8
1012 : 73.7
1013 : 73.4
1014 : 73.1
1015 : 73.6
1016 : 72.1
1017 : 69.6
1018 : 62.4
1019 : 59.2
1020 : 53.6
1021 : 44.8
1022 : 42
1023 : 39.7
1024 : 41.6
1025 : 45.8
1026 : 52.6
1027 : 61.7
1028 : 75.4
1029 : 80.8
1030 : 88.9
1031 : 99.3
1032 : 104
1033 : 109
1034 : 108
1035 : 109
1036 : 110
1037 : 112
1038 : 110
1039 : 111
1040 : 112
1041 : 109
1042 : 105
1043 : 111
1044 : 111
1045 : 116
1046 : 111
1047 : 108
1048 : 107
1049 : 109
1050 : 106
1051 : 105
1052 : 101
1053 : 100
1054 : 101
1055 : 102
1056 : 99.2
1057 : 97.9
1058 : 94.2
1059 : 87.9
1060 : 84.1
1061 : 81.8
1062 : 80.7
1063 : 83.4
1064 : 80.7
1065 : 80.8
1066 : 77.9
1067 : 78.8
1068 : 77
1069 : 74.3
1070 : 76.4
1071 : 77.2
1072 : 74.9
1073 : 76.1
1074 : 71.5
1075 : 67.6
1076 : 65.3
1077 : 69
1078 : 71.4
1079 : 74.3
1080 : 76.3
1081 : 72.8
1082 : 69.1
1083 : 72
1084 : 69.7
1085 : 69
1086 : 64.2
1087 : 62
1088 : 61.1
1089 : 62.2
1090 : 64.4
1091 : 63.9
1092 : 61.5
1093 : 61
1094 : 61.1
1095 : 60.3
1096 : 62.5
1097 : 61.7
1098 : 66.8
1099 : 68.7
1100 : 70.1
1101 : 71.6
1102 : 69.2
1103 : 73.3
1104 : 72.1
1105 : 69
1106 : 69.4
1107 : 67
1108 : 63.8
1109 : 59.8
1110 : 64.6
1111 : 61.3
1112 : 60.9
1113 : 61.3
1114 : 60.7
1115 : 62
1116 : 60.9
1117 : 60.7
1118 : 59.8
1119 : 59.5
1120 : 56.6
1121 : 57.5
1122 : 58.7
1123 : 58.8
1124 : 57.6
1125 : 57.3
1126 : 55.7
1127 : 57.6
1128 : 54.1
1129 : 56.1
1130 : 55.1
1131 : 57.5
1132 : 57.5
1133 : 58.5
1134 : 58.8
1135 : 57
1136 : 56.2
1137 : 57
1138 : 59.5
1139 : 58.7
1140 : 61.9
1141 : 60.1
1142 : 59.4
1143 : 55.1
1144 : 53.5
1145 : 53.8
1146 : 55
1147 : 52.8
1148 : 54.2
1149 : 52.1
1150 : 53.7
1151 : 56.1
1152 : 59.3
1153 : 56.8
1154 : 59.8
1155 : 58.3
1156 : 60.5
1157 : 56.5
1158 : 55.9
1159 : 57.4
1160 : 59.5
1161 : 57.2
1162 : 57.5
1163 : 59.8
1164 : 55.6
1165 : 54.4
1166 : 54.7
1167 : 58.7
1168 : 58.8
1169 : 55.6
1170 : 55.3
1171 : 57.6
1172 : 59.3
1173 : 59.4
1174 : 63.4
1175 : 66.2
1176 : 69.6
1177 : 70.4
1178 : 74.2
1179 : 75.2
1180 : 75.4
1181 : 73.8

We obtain 61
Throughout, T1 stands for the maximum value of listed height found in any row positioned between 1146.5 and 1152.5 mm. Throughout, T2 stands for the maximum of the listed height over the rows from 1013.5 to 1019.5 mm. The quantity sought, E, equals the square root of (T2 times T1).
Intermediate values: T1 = 59.3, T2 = 73.6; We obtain 66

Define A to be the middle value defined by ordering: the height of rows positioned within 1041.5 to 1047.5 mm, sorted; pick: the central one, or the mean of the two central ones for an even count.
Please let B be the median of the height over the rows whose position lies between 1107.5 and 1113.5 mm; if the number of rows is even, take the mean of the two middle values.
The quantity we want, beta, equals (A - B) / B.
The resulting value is 0.8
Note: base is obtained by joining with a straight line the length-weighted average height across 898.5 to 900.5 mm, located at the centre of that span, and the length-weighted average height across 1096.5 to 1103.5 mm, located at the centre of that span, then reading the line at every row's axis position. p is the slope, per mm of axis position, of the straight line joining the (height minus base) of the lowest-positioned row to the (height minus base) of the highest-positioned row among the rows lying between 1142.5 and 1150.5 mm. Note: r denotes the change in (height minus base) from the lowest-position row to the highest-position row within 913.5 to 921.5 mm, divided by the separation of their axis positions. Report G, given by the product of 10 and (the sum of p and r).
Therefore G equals 18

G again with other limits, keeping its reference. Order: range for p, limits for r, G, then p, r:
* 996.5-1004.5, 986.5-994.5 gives 32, 1.4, 1.8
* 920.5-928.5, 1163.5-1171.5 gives 5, 0.0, 0.4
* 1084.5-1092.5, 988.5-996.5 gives 3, -0.9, 1.2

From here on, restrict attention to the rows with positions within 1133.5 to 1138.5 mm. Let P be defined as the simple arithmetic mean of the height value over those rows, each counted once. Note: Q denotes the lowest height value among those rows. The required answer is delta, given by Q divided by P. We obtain 0.974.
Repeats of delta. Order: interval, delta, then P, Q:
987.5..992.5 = 0.958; 68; 65.3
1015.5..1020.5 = 0.846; 63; 53.6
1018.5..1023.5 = 0.830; 48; 39.7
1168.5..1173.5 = 0.963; 57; 55.3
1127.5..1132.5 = 0.965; 56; 54.1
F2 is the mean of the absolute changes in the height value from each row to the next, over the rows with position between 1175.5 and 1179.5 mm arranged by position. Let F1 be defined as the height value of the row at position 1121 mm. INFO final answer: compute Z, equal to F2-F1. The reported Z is -56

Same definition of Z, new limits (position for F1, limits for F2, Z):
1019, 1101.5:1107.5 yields -57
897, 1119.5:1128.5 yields -92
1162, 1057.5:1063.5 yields -54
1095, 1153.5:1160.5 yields -58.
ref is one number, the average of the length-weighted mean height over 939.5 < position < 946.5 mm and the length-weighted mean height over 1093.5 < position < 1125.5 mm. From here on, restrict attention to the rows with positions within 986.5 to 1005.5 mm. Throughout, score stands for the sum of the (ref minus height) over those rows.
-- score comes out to 102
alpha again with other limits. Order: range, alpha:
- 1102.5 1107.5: 69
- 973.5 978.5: 72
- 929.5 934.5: 103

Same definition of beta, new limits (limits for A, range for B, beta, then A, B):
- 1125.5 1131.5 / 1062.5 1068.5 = -0.3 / 56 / 80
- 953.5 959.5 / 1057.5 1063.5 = 0.0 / 86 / 84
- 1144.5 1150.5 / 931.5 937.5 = -0.5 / 54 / 104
